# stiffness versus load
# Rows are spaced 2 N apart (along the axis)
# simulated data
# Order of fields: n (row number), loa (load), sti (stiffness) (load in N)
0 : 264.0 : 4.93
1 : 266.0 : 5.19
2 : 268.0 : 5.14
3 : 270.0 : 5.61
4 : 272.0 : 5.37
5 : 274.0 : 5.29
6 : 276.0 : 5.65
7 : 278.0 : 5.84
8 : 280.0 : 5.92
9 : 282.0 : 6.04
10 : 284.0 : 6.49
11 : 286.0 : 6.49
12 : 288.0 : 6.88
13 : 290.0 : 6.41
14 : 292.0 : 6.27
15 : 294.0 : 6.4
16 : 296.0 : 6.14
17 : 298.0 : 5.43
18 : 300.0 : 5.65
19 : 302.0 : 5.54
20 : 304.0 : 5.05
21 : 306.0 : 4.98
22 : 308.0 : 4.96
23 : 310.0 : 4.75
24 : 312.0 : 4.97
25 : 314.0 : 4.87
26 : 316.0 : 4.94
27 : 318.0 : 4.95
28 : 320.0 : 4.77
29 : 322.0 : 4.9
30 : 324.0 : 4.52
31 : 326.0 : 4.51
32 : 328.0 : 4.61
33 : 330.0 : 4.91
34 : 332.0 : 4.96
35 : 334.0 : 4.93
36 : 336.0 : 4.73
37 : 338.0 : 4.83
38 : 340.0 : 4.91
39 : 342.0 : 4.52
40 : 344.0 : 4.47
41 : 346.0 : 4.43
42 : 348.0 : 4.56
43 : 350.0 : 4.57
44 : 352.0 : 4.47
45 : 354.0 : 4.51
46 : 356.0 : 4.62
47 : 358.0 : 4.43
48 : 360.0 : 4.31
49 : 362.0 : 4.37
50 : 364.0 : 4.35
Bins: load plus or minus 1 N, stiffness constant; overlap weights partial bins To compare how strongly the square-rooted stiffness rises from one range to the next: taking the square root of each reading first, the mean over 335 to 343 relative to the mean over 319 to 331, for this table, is 1.00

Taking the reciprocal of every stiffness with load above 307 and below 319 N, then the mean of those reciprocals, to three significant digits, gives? 0.204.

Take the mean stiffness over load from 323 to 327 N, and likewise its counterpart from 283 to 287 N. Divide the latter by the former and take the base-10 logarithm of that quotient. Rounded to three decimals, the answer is 0.158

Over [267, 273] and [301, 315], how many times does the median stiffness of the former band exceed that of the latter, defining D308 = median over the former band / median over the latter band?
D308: 1.08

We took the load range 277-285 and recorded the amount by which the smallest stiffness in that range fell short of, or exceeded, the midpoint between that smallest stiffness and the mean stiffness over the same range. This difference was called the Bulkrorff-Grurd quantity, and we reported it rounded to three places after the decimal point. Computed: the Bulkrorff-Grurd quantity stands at -0.116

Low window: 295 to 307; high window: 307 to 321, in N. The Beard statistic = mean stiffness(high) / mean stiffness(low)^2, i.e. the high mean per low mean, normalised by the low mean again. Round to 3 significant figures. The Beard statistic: 0.164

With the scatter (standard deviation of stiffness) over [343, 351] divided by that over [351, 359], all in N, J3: 0.84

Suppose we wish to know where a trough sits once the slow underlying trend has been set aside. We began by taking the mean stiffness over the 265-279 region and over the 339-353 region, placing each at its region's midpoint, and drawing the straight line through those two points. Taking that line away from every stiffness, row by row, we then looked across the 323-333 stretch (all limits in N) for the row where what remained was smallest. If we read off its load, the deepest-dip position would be 324.0 N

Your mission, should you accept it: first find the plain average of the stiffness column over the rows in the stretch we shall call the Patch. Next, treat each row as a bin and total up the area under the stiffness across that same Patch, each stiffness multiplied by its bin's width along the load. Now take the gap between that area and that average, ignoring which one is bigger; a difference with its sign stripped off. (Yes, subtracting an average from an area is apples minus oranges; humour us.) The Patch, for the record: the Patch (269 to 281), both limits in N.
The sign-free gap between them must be 62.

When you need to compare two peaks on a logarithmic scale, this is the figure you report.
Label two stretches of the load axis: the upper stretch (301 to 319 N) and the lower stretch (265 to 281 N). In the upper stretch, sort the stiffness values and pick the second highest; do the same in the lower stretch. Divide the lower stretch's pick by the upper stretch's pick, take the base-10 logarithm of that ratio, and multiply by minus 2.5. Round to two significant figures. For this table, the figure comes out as -0.16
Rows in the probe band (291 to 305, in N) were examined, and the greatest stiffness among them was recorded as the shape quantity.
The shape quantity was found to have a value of 6.4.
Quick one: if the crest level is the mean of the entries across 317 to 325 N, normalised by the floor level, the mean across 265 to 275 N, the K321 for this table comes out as 0.90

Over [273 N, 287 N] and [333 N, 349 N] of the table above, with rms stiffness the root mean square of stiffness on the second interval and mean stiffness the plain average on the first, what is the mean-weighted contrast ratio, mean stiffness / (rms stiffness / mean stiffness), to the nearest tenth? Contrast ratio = 7.6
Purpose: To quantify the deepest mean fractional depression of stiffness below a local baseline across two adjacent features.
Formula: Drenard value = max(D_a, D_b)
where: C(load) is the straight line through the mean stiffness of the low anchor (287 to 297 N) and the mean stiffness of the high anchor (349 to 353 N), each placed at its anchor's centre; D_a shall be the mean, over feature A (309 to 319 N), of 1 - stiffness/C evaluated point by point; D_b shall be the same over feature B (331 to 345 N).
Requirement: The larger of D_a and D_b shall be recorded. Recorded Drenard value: 0.14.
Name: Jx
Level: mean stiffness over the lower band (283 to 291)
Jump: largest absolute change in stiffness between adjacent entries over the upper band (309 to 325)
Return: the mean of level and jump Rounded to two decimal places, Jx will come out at 3.47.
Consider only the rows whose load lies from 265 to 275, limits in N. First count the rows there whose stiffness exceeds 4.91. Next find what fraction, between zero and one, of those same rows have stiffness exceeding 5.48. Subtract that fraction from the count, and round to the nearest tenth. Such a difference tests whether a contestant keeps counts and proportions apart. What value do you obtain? 4.8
